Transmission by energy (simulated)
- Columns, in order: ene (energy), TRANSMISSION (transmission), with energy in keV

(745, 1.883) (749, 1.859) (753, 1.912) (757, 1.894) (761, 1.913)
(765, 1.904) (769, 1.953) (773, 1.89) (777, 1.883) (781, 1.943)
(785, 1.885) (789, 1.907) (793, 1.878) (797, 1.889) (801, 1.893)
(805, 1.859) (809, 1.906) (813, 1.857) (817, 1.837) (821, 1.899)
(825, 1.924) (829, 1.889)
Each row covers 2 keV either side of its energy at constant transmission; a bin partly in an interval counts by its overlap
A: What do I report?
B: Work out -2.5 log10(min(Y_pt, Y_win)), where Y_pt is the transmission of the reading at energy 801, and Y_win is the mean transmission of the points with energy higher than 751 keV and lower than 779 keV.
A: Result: -0.69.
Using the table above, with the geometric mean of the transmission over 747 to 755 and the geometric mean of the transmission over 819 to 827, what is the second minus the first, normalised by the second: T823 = 0.014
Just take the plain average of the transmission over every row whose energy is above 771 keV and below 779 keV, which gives 1.89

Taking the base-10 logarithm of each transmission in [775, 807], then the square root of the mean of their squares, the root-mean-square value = 0.277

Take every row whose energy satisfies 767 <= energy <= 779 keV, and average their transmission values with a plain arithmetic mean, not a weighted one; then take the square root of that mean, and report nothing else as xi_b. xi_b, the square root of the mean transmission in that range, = 1.38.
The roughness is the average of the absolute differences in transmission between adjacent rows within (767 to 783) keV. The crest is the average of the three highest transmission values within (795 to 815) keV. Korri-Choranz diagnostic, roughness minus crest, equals -1.853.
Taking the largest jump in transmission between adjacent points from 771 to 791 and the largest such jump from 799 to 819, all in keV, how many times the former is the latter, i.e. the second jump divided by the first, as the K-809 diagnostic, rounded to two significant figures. 0.82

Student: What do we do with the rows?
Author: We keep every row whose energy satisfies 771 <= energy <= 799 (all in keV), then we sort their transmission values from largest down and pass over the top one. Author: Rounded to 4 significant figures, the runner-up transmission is 1.907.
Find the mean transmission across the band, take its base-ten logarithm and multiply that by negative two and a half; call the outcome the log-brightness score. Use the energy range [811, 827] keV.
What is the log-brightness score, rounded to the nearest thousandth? -0.685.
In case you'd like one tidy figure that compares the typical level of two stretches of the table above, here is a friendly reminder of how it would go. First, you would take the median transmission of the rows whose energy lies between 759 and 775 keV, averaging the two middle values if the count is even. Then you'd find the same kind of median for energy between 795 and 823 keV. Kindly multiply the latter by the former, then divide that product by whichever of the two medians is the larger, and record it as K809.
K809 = 1.89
